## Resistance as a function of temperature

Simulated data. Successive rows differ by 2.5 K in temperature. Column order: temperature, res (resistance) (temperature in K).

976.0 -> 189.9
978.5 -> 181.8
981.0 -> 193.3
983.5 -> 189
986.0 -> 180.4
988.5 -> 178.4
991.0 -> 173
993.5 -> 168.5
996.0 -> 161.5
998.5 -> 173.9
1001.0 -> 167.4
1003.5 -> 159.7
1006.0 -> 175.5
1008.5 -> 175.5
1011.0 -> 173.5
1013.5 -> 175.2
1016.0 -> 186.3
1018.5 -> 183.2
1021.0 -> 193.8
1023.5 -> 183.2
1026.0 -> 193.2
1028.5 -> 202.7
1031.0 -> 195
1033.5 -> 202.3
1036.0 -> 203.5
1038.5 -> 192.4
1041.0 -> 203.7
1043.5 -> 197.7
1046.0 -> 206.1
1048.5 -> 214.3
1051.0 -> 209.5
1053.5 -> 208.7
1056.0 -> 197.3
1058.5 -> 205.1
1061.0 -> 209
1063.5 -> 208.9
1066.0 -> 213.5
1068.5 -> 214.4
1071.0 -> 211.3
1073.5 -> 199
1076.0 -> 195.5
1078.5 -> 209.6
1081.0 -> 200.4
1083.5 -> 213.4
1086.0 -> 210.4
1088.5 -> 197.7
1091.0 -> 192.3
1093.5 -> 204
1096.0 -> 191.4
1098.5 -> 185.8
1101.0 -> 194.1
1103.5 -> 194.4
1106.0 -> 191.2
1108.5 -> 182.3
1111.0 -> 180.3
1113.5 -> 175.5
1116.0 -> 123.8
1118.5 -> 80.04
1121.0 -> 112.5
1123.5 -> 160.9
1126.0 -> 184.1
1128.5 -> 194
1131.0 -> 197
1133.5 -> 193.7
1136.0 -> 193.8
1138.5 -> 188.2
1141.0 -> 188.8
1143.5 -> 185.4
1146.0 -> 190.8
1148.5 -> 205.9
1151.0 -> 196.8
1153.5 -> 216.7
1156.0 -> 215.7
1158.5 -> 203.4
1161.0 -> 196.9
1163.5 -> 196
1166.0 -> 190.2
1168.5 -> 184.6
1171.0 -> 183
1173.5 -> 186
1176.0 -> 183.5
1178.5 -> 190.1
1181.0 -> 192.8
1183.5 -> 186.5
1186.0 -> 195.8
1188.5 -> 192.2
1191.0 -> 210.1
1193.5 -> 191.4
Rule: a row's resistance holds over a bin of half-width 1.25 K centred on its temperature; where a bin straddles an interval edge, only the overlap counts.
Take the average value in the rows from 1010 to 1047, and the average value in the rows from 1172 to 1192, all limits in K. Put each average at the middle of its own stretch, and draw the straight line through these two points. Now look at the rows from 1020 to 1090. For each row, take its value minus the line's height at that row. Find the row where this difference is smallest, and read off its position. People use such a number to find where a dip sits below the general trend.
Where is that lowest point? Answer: 1023.5 K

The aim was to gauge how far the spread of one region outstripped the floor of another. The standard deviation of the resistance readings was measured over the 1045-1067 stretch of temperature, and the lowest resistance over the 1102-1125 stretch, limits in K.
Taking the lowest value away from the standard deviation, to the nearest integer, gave -75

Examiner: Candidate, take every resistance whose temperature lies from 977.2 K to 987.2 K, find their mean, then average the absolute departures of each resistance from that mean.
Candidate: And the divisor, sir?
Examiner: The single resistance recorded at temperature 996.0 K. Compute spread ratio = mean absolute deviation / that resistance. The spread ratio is 0.031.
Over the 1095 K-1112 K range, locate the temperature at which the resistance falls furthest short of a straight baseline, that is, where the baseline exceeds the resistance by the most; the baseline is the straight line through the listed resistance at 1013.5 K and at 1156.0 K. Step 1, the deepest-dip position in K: 1111.0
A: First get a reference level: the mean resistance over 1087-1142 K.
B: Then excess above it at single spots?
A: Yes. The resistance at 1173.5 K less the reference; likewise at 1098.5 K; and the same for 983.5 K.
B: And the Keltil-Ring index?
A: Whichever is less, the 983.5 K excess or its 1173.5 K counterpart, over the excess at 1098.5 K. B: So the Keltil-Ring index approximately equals 1.0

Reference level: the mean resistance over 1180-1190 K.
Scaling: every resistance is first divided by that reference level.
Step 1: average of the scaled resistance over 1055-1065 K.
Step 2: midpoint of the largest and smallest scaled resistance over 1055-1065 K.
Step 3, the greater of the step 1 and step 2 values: 1.069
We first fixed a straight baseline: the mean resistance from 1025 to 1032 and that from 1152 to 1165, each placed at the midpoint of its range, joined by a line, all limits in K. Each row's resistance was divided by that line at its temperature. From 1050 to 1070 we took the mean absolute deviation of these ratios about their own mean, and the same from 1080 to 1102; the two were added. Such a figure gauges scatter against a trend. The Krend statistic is 0.055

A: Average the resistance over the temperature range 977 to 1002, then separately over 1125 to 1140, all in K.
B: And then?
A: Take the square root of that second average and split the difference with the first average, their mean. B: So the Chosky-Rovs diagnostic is 95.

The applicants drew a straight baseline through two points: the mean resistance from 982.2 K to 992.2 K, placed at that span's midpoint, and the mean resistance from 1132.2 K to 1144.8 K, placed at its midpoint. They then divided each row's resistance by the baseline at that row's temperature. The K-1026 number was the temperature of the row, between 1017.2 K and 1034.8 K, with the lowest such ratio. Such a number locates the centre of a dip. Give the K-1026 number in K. 1023.5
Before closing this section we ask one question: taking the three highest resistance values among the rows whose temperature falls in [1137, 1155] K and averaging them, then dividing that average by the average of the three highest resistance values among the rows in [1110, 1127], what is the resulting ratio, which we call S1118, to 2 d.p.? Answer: 1.15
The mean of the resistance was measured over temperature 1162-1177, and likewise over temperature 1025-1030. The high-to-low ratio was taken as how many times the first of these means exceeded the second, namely 0.95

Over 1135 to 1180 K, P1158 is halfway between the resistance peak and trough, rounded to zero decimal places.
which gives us 200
